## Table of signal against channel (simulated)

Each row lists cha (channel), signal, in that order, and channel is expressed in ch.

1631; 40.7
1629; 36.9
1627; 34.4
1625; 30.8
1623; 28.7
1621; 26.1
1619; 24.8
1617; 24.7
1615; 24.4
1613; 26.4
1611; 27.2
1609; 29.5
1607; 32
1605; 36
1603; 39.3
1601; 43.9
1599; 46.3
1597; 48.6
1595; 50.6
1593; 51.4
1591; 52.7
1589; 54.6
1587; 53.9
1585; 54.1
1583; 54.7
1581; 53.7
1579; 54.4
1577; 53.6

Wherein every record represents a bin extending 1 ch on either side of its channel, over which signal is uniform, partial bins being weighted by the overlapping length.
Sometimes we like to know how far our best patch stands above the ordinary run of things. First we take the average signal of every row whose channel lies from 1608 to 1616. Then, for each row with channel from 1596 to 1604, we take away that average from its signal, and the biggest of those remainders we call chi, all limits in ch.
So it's 22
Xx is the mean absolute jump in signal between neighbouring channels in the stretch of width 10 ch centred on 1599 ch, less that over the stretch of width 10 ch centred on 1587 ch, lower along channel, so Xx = 2.0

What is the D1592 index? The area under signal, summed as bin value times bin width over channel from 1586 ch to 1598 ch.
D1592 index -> 624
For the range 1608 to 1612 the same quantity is 113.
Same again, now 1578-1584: 326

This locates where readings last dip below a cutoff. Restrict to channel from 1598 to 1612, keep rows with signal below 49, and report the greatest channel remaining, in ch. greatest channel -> 1611 ch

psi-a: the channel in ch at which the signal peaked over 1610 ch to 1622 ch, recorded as 1611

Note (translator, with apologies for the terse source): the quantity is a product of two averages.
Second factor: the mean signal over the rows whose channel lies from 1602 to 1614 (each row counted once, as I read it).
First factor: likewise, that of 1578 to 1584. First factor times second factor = 1722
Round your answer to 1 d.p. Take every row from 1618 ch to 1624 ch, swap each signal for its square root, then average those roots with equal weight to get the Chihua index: 5.1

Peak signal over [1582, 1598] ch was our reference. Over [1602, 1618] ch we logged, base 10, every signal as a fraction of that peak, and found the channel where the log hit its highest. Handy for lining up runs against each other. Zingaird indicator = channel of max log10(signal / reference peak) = 1603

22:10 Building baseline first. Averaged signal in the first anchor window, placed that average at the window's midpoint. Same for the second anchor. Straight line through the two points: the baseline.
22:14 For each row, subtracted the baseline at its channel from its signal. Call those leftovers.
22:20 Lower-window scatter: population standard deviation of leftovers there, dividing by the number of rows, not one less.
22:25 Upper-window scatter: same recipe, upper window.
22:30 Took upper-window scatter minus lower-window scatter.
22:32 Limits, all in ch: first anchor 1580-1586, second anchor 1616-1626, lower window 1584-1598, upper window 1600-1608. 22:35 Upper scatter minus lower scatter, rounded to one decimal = 1.5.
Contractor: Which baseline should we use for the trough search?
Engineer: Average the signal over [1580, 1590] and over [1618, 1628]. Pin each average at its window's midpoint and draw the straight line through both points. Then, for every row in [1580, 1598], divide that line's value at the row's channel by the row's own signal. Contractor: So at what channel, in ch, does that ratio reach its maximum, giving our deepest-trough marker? 1581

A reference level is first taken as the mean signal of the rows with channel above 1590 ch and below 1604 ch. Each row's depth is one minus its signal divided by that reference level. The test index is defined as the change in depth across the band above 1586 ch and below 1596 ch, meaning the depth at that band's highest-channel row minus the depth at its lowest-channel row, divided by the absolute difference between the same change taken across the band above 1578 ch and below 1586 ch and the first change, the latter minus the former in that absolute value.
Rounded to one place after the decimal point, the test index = 1.1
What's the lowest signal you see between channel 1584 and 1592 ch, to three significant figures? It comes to 52.7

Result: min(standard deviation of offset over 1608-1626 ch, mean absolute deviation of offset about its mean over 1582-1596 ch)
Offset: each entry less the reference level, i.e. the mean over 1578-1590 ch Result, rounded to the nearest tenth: 1.4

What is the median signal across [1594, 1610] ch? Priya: 42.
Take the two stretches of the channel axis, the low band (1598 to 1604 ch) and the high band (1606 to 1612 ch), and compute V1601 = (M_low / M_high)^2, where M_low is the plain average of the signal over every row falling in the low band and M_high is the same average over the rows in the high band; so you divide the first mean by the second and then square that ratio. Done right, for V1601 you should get 2.1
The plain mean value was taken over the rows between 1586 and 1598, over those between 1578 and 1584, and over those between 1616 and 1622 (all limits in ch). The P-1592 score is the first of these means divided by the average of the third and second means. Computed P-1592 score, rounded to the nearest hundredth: 1.31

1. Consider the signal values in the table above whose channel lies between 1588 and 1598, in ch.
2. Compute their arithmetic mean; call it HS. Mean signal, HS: 52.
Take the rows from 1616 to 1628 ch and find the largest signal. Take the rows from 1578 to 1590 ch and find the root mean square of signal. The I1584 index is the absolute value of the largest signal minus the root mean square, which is 20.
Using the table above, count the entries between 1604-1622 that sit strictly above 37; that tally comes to 0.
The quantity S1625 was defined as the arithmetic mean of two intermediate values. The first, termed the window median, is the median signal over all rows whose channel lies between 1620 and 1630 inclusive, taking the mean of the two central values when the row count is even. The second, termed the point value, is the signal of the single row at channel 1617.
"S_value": 28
